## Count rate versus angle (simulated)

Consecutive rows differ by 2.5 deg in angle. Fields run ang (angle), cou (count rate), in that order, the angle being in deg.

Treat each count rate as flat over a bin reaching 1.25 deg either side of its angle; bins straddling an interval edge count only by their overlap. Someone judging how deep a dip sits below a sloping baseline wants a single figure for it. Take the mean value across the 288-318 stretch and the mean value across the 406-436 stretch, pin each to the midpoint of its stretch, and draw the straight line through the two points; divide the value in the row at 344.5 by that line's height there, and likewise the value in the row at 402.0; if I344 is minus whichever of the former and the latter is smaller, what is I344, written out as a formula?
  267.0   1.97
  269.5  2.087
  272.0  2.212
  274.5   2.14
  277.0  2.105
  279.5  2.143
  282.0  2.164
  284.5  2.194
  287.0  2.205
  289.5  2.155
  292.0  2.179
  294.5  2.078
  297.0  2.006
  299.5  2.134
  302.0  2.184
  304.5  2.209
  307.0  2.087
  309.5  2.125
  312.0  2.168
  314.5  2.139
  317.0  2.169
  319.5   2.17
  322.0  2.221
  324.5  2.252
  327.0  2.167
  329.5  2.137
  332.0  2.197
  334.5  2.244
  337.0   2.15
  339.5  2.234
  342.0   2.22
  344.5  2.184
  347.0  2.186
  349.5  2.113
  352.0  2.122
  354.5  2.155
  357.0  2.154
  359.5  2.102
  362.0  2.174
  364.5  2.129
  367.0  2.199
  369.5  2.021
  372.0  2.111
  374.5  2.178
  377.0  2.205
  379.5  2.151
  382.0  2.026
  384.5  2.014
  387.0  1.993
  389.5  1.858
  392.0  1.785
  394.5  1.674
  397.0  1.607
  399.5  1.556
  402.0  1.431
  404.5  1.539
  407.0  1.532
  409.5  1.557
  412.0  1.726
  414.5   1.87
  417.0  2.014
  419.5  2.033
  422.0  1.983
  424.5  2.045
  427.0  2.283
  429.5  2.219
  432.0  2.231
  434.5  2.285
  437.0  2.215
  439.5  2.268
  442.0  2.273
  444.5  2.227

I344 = -0.71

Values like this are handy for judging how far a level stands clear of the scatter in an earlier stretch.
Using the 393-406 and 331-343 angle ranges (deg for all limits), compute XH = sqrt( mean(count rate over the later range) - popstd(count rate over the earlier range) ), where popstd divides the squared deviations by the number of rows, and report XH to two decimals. 1.24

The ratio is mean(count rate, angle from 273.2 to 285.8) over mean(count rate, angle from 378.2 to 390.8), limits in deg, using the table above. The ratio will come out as 1.07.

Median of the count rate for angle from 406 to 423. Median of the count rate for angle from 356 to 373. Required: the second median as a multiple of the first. 1.14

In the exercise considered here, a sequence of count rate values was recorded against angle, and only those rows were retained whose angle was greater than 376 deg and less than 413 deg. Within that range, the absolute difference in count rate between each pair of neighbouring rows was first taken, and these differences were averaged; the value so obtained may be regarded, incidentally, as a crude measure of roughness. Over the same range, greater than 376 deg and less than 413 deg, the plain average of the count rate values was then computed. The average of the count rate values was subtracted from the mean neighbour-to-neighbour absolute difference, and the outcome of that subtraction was -1.70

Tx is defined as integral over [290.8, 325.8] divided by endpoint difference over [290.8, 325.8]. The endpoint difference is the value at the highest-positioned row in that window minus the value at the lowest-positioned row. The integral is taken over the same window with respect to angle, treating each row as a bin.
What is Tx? 1032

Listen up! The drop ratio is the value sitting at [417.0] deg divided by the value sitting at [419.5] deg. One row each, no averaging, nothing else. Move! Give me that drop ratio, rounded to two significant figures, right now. 0.99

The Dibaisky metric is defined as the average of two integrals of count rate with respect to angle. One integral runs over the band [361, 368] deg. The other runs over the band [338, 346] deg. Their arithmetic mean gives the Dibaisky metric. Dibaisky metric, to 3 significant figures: 16.4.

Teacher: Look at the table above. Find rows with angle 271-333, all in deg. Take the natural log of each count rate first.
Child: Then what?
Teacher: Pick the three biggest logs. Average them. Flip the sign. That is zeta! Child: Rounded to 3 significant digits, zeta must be -0.801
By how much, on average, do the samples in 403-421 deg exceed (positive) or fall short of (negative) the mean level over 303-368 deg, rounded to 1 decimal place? -0.4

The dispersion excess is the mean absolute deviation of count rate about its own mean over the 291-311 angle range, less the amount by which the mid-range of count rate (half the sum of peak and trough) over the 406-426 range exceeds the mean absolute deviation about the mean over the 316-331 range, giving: -1.7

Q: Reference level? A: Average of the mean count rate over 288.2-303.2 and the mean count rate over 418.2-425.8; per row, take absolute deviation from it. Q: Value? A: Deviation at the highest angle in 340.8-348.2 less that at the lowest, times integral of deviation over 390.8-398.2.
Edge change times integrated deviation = -0.10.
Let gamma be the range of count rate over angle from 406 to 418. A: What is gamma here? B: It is 0.48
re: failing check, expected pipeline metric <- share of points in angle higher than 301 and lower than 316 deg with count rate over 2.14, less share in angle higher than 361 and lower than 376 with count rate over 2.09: -0.33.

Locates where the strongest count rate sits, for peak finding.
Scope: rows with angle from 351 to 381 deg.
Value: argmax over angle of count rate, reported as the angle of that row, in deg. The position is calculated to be 377.0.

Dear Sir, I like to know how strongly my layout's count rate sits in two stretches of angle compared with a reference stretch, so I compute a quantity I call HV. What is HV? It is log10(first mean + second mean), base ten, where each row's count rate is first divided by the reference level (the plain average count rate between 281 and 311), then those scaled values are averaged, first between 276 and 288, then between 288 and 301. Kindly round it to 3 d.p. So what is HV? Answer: 0.300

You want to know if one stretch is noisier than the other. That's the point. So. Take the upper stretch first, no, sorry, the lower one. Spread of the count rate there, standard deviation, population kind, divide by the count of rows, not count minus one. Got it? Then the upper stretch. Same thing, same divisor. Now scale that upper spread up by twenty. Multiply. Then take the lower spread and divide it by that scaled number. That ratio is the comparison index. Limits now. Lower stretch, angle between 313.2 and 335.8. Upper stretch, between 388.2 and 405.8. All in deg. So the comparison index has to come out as 0.015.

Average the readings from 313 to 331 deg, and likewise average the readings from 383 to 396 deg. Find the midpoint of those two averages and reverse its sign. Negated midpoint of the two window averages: -2.02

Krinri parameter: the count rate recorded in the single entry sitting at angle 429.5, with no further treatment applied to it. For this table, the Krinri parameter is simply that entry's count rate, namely 2.219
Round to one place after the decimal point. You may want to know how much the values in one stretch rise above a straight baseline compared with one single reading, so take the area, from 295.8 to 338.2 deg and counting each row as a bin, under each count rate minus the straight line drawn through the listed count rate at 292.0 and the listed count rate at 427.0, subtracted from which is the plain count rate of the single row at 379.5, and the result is -3.7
